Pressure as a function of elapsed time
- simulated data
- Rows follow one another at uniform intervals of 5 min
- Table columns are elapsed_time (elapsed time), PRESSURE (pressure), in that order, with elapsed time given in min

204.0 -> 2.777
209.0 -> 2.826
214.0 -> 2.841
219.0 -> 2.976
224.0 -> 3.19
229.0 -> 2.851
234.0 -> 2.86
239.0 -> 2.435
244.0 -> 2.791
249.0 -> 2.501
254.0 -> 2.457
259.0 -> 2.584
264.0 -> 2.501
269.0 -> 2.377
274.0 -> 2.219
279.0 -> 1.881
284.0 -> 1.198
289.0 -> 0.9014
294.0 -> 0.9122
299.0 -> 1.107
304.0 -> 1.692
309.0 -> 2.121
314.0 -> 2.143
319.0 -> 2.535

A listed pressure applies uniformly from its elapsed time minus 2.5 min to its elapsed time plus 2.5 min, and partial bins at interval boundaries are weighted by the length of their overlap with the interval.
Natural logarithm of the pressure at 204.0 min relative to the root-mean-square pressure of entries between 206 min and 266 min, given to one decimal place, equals 0.0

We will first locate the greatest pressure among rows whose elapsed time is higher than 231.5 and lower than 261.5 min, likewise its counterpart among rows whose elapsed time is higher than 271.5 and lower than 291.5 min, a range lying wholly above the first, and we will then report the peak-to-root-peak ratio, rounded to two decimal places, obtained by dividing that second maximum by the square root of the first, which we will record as 1.31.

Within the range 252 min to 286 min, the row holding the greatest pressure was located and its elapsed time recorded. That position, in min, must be 259.0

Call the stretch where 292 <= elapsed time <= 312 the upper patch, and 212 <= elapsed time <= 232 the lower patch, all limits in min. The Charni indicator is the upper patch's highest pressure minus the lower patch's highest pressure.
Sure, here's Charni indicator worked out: -1.1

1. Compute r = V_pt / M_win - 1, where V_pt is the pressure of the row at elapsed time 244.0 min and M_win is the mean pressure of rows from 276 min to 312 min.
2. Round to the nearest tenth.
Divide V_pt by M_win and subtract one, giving 1.0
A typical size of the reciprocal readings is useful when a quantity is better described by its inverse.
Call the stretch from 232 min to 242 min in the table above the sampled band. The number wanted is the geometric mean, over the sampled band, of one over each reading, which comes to 0.38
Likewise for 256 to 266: 0.39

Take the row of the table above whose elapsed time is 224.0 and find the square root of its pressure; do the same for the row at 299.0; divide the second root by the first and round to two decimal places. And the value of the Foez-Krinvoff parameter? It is 0.59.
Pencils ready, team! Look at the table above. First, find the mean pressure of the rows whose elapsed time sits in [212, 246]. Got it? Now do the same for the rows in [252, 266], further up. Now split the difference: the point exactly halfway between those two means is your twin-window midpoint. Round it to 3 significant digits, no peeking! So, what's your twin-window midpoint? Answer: 2.68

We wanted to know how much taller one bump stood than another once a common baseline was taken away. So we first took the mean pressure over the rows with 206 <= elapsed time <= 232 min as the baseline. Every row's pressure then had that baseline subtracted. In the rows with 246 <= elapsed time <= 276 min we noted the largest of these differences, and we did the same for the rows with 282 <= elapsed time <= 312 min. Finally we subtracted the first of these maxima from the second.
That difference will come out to -0.46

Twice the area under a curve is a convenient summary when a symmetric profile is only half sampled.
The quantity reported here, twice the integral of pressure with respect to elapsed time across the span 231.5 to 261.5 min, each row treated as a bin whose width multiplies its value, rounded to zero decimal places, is 156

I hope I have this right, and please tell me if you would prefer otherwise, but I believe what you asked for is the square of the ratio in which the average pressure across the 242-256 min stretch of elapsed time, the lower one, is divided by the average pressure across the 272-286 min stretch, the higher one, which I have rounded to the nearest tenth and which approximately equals 2.1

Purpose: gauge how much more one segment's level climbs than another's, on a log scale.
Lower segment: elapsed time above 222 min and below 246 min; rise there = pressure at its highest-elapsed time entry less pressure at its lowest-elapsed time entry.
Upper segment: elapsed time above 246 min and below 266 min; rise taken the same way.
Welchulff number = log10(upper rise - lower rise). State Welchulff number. -0.4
